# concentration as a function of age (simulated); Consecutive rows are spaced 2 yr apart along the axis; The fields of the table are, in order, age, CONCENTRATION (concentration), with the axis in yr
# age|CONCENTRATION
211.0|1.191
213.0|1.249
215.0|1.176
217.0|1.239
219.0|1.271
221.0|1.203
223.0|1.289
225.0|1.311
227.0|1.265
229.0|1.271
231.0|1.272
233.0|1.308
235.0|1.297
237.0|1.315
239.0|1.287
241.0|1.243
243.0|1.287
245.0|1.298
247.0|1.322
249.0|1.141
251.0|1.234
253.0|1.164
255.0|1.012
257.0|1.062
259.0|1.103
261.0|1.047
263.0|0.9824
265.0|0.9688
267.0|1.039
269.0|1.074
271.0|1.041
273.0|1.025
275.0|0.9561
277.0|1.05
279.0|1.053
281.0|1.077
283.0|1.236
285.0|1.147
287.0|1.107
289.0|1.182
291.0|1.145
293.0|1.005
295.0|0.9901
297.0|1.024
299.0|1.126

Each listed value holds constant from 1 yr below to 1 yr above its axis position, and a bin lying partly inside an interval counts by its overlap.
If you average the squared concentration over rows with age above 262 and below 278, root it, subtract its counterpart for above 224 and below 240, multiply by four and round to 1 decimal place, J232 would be -1.1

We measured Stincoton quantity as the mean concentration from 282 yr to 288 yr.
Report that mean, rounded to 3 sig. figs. 1.16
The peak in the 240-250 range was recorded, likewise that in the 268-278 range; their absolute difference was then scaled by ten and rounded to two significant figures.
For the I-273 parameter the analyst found 2.5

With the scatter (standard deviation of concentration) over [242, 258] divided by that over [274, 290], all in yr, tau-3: 1.3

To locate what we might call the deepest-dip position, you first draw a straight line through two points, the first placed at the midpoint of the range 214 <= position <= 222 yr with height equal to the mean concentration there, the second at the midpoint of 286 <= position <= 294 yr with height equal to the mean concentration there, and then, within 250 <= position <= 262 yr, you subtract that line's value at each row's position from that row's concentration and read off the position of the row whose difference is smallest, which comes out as 255.0 yr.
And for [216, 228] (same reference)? 221.0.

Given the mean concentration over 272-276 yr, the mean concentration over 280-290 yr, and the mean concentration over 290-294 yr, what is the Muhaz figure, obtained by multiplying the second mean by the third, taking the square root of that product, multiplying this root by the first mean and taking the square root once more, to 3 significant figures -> 1.05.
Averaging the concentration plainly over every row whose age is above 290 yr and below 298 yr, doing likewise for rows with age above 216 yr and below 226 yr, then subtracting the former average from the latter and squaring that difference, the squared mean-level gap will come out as 0.049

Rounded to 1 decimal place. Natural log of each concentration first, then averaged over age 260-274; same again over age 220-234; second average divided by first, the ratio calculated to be 9.9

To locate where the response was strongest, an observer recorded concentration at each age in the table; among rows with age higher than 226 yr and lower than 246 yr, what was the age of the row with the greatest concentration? 237.0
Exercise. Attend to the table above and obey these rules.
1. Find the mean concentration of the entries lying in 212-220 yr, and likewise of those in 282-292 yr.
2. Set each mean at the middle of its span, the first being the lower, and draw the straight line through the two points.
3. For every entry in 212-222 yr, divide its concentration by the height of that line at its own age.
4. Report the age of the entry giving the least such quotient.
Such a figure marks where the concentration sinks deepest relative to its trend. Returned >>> 215.0 yr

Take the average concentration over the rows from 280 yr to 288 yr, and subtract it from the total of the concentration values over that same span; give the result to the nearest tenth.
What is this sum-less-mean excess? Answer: 3.4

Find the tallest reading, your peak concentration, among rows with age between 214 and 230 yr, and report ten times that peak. 13.1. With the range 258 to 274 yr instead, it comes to 11.0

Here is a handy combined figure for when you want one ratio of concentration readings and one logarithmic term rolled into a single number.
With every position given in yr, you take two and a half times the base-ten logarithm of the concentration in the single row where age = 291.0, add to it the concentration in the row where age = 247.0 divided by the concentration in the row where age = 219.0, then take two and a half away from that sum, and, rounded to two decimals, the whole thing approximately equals -1.31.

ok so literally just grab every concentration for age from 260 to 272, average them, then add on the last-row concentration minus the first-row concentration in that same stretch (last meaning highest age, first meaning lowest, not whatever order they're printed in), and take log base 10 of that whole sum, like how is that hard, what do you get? 0.008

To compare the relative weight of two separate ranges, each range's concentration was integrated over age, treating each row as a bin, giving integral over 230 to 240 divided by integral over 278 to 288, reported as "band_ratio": 1.15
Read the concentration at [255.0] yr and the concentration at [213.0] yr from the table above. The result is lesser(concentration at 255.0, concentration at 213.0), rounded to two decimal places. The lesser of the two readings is 1.01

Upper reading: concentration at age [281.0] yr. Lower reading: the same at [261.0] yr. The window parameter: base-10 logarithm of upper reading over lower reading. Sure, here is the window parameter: 0.012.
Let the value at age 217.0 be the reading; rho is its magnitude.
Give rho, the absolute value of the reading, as 1.24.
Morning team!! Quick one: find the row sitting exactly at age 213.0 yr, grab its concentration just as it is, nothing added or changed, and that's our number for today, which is 1.249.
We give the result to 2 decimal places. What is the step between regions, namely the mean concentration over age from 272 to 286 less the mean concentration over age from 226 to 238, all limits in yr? -0.21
